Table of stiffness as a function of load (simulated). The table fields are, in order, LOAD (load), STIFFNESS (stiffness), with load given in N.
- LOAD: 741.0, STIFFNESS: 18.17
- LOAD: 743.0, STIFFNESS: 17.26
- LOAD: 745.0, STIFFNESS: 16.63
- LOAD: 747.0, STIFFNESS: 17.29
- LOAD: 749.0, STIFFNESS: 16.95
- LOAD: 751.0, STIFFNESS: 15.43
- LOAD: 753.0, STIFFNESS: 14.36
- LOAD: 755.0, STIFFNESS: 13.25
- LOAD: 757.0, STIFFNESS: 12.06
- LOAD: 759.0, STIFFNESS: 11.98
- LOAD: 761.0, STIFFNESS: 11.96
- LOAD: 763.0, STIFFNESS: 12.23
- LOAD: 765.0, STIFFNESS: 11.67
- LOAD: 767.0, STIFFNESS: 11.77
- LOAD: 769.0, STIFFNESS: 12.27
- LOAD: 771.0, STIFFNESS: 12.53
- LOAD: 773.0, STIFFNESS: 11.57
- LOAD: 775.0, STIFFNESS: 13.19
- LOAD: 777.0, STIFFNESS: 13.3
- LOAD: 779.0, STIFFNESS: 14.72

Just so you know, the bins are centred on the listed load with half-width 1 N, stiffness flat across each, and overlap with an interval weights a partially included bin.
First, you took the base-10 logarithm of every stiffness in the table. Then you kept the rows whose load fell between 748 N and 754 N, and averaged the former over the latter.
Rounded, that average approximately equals 1.19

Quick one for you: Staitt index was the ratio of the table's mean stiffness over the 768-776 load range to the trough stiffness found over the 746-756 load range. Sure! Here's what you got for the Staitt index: 0.94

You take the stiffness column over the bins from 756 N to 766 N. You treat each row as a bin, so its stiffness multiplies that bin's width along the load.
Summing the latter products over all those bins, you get 120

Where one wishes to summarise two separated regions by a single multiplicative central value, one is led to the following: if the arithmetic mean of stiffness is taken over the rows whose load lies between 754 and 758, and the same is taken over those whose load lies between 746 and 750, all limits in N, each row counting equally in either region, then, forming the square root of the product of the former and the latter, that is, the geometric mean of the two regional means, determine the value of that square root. 14.7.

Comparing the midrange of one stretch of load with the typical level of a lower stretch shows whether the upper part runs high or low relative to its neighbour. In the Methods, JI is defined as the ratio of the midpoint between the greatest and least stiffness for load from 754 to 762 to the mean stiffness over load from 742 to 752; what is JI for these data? 0.75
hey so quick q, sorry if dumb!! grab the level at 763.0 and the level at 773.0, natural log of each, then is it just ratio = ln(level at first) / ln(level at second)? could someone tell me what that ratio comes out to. 1.02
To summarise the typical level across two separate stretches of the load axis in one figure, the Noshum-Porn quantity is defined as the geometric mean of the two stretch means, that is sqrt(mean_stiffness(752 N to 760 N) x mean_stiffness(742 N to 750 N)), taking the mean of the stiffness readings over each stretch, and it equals 14.8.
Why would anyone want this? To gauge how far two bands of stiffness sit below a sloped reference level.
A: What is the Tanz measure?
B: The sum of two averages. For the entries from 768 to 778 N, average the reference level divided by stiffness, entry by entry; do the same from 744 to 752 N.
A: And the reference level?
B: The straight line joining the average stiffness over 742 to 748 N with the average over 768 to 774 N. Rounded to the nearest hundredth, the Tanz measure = 1.93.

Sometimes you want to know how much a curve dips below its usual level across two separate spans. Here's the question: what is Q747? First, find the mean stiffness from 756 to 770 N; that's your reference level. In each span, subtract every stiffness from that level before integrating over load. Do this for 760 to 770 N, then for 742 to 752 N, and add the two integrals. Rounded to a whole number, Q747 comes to -47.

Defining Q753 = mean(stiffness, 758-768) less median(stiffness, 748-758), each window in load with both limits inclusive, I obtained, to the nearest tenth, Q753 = -2.4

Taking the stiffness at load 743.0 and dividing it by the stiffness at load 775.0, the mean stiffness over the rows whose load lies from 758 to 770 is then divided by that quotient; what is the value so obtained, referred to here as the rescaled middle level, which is 9.2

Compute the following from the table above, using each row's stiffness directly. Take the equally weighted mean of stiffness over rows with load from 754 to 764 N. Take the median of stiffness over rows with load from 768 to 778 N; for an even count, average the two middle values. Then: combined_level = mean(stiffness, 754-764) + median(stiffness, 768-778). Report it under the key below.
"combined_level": 25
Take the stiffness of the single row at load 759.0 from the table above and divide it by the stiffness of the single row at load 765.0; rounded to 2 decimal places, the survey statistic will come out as 1.03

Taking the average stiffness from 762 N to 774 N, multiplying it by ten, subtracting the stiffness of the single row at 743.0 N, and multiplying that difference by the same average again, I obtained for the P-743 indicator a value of 1234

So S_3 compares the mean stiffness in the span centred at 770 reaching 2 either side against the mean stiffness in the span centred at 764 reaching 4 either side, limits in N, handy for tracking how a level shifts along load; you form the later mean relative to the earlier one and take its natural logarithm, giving 0.04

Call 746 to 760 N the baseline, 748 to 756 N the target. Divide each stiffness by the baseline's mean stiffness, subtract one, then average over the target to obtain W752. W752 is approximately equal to 0.036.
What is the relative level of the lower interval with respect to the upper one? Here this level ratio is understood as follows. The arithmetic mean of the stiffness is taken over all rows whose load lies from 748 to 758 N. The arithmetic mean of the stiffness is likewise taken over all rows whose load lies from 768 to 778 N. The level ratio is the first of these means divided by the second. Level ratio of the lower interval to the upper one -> 1.15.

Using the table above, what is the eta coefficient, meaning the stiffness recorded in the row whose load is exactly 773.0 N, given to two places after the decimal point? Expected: 11.57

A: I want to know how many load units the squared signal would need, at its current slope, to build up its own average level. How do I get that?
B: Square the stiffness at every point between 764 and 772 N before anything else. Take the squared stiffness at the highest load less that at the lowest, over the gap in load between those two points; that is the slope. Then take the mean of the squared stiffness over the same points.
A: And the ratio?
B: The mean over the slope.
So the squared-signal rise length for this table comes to 42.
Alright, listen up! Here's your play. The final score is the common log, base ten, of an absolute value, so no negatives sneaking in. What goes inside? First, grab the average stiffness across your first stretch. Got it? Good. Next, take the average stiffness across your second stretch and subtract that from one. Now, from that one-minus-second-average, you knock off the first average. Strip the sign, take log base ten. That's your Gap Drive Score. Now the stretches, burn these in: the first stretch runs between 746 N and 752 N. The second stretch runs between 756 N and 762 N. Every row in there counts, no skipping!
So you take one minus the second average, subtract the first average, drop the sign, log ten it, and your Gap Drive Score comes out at 1.44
